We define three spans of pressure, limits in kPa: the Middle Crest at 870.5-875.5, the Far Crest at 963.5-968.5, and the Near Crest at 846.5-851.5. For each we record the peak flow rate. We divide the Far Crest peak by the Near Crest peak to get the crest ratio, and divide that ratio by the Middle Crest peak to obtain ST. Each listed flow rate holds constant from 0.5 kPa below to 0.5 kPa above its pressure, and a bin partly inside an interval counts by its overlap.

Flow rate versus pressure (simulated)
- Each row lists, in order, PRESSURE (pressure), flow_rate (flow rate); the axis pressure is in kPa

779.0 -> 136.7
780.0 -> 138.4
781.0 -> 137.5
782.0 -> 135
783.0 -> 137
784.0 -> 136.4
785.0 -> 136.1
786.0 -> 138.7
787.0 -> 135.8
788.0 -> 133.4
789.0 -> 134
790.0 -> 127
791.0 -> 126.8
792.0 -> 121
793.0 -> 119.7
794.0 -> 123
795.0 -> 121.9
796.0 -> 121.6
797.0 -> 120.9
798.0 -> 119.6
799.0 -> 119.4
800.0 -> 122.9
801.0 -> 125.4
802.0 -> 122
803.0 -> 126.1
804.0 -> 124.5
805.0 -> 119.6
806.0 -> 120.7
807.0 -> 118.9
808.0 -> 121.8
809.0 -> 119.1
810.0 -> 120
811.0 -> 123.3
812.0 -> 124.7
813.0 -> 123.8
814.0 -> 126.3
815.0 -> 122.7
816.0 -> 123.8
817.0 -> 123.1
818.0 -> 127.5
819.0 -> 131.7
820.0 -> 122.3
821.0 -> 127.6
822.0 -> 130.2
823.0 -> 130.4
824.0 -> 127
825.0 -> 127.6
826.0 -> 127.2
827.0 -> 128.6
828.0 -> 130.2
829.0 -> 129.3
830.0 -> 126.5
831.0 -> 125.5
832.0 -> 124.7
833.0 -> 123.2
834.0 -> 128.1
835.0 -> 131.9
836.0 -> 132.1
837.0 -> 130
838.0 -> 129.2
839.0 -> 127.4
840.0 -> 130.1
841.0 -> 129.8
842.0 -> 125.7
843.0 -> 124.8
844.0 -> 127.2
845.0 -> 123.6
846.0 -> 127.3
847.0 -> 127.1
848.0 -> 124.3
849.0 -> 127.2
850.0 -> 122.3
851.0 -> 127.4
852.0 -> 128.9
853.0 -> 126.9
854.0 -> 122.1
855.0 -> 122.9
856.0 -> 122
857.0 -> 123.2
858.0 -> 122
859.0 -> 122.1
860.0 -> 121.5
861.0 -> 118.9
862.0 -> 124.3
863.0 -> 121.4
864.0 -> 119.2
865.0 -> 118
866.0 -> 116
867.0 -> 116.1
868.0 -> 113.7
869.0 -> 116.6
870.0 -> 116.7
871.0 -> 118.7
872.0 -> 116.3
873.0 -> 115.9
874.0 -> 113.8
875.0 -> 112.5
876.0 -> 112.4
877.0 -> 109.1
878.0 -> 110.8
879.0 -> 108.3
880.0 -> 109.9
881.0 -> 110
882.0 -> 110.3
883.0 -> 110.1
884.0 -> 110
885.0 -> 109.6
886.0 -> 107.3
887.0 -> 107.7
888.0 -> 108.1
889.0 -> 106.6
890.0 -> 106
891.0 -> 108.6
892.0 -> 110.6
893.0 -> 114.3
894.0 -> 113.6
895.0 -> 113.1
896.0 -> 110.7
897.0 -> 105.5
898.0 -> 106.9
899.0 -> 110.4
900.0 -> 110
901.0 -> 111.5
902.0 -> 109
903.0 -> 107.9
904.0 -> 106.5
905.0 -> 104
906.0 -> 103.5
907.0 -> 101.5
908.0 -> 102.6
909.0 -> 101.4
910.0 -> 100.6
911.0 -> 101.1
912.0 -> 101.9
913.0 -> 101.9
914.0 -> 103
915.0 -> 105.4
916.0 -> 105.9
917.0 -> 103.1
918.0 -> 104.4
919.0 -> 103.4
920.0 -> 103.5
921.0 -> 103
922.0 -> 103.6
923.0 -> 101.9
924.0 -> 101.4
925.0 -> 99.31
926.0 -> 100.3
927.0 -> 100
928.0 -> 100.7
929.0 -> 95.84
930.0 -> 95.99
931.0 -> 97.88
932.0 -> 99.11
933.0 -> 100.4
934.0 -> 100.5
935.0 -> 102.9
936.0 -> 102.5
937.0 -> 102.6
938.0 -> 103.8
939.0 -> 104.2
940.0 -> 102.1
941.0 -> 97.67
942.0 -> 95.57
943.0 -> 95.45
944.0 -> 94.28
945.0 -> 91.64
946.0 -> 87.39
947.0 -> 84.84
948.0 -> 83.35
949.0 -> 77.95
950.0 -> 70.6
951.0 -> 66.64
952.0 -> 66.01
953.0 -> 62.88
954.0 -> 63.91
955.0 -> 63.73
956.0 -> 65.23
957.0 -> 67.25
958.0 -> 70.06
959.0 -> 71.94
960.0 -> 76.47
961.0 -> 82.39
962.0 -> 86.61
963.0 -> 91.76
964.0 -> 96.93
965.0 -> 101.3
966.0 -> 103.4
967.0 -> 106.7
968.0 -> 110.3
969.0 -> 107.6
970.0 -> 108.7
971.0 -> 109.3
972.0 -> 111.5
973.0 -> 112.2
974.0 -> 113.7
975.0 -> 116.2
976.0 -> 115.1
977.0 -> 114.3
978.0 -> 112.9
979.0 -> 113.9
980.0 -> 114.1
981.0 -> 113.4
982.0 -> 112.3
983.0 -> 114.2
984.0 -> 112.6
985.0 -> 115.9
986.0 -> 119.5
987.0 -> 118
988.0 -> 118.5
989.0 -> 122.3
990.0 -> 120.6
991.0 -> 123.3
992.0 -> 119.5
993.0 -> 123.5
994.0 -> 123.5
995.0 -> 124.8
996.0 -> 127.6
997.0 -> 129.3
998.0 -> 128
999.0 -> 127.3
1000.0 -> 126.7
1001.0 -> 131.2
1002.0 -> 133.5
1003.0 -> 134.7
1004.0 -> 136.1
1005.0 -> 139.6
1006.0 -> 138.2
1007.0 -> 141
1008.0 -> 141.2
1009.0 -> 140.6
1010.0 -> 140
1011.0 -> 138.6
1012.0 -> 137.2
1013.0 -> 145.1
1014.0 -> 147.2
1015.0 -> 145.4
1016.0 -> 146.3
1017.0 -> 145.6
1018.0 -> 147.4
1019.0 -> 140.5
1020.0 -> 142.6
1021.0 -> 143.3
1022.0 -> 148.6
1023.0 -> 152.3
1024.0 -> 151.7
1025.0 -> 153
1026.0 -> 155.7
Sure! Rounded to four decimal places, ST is 0.0073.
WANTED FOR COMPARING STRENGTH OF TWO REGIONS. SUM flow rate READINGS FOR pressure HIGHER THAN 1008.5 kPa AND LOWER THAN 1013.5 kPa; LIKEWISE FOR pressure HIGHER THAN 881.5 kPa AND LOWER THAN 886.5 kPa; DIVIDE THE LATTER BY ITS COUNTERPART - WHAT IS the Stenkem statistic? 0.78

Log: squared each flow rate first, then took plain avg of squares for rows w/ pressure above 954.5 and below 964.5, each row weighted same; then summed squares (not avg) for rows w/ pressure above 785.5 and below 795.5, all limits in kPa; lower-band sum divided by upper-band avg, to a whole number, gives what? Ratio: 27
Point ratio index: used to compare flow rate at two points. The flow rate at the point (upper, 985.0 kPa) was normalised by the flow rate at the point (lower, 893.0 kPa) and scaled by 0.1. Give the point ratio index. 0.101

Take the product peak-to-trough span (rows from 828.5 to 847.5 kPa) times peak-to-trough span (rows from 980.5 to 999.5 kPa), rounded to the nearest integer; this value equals 151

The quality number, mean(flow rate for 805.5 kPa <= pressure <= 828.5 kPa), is 125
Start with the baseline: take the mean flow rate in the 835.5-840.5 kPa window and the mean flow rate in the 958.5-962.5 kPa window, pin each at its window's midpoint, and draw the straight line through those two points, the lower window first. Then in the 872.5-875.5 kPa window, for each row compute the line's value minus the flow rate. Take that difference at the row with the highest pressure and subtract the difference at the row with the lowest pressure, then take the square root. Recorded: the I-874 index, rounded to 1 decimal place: 1.6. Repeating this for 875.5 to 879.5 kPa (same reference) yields 1.7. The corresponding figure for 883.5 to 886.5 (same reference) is 1.4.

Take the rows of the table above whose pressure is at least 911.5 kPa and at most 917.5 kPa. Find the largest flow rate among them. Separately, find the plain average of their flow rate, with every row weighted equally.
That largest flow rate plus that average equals 209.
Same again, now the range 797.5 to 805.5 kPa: 249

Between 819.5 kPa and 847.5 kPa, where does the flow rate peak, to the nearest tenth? 836.0 kPa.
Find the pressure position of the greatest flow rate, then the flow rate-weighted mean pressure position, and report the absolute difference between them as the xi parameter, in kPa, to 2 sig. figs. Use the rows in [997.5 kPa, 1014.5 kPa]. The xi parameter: 7.8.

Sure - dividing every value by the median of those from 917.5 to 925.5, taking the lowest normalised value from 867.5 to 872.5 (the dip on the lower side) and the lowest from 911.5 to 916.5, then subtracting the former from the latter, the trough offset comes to -0.11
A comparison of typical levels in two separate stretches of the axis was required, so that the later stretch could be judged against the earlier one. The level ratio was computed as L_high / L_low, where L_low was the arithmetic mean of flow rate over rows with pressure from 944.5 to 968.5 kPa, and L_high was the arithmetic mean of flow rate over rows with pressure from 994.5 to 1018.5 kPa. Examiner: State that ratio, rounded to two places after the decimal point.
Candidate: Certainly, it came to 1.69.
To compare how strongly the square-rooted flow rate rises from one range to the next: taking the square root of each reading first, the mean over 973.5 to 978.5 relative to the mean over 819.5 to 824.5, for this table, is 0.947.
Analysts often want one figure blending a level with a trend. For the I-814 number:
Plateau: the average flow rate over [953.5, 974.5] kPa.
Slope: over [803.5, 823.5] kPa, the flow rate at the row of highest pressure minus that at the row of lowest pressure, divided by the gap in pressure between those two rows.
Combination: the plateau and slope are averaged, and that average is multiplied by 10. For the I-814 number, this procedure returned 459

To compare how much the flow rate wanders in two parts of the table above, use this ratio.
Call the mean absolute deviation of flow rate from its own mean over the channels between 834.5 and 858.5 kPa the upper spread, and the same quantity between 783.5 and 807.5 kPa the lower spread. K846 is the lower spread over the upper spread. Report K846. 2.0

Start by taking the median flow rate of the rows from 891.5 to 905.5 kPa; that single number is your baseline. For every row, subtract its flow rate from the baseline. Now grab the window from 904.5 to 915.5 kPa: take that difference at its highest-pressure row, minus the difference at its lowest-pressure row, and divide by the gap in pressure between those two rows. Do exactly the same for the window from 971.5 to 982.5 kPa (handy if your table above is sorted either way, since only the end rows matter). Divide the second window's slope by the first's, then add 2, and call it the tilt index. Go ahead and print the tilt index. 2.6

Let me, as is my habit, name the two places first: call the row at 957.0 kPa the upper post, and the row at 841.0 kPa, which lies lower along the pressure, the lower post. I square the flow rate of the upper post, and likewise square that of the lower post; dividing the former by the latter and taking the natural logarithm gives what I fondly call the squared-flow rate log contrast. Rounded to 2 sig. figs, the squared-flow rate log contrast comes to -1.3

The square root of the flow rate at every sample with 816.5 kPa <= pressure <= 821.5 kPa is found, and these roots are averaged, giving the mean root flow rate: 11.2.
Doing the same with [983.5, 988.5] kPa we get 10.8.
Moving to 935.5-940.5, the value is 10.2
